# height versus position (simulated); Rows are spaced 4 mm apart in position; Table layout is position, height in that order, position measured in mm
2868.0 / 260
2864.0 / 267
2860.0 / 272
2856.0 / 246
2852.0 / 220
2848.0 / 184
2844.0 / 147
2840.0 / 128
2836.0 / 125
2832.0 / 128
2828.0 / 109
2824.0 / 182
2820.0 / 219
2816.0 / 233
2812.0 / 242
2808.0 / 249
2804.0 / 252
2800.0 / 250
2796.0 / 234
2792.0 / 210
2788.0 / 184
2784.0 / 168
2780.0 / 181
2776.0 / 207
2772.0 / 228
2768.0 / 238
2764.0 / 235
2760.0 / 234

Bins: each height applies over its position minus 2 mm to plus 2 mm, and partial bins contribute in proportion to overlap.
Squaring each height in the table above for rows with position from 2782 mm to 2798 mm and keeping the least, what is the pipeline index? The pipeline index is 28224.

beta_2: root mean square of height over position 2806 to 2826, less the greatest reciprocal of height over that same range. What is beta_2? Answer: 226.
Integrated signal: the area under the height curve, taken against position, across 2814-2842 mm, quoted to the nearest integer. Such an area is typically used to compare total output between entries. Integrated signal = 4496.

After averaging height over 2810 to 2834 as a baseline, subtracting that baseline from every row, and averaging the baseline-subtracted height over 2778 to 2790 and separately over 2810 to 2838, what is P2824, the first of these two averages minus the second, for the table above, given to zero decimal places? 1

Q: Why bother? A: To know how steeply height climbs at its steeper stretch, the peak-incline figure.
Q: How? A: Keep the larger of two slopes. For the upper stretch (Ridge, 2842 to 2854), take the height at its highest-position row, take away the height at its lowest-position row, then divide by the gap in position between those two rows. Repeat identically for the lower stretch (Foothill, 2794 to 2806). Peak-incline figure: 9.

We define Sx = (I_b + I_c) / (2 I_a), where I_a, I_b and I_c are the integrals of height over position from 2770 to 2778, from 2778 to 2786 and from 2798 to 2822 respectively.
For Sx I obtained 2.06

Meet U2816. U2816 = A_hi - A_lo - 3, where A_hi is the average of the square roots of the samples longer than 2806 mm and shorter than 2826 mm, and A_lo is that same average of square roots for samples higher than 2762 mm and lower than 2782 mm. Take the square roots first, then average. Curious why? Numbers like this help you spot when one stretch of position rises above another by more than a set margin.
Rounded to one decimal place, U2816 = -2.8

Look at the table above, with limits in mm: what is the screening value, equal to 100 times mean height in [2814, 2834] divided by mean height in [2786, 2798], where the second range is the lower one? 83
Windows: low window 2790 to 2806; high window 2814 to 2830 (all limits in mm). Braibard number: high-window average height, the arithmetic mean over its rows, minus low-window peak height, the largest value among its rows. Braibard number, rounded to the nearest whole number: -66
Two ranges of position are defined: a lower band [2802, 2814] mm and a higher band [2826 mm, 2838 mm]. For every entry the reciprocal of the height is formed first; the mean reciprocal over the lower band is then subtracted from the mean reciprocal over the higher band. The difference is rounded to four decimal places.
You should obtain 0.0043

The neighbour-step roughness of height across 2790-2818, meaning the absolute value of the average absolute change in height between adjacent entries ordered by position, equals 10.2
